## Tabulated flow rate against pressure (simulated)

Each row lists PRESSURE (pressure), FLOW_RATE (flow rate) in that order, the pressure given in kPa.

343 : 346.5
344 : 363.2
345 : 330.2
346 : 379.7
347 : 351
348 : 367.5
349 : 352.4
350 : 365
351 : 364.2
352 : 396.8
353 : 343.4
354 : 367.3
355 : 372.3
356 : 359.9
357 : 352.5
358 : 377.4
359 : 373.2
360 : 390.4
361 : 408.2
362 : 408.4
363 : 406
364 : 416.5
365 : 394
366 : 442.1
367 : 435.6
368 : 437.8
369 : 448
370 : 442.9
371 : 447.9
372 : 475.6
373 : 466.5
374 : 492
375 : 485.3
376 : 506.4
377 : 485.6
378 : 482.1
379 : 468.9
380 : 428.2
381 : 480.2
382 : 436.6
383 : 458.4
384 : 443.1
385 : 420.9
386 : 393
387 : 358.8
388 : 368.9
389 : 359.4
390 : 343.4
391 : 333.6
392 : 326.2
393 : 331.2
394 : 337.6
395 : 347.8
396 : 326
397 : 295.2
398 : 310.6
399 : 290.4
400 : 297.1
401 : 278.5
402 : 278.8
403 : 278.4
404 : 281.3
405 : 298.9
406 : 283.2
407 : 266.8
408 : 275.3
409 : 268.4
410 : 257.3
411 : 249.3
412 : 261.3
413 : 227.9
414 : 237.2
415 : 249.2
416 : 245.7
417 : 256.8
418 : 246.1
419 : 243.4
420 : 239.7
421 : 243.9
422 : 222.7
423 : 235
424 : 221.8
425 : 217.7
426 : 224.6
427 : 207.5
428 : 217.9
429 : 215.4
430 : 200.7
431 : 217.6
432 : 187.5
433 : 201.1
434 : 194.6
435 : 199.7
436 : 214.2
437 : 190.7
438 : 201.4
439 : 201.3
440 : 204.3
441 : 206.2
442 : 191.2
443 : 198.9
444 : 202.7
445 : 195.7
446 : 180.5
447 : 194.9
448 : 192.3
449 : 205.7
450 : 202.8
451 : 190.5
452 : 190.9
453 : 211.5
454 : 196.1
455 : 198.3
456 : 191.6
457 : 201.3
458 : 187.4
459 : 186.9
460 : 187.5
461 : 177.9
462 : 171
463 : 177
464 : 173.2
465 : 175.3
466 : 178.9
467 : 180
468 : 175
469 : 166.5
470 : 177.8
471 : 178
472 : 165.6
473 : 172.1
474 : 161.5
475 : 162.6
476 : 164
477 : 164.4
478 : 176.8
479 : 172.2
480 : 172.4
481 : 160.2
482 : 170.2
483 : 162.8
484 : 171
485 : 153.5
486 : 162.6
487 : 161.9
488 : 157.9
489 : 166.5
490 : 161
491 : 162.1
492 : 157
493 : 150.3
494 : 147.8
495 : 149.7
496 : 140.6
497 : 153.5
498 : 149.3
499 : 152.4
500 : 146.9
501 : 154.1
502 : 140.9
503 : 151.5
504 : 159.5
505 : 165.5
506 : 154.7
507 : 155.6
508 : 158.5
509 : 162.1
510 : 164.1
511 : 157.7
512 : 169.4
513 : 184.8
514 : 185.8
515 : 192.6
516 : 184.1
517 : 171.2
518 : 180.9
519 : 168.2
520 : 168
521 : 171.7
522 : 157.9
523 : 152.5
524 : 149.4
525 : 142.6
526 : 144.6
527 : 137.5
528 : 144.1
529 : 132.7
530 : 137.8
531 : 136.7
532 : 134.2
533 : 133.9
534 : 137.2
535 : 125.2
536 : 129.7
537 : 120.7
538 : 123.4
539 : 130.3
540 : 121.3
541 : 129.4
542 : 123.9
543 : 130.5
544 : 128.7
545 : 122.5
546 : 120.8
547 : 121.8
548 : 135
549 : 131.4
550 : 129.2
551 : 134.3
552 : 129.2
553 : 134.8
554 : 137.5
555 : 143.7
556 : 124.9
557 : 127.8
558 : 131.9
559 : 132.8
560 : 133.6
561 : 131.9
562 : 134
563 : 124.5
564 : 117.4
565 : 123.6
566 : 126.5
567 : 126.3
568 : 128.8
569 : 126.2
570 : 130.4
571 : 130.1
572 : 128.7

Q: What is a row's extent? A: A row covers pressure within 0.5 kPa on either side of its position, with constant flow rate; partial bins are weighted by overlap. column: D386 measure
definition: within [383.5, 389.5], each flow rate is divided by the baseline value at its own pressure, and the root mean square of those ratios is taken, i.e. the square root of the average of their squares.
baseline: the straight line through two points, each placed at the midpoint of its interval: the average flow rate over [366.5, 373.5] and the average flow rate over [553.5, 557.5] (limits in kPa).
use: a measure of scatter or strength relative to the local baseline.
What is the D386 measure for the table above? 0.93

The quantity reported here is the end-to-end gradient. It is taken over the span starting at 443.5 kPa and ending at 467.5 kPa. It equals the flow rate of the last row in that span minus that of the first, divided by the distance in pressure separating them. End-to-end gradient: -1.0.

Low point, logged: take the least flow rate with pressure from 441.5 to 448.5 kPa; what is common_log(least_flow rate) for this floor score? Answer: 2.26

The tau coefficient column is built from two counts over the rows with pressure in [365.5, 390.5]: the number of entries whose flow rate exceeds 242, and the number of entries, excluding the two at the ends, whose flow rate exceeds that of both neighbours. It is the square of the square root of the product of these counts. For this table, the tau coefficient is 175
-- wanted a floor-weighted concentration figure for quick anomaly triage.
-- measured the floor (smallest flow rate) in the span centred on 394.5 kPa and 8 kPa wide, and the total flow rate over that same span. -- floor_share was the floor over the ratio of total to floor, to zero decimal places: 33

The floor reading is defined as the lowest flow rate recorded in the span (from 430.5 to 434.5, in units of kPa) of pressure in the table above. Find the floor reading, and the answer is 187.5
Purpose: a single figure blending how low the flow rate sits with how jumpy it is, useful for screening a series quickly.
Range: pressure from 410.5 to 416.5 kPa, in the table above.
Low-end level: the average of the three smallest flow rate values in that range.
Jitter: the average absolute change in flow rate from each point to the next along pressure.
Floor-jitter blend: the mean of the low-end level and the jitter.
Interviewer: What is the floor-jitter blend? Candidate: 125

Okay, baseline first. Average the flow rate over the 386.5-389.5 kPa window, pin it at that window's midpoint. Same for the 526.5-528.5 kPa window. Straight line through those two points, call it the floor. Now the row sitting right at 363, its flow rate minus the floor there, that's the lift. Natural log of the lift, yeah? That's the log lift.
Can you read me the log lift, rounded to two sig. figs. 1.4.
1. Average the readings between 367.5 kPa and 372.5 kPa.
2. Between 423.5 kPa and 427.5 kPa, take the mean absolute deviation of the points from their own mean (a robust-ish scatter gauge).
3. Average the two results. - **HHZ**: 228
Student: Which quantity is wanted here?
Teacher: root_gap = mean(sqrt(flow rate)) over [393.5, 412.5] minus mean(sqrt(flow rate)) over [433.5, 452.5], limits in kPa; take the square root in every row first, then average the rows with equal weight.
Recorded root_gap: 2.9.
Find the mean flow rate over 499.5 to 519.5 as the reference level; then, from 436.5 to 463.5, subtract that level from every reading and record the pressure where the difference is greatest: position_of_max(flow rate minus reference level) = 453 kPa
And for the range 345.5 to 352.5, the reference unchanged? 352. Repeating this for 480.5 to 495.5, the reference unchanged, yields 484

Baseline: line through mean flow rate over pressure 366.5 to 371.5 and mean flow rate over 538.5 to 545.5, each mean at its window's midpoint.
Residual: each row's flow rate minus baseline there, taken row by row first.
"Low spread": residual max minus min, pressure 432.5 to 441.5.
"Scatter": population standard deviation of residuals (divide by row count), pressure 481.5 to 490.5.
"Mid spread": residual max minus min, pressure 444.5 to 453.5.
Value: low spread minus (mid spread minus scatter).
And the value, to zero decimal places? -14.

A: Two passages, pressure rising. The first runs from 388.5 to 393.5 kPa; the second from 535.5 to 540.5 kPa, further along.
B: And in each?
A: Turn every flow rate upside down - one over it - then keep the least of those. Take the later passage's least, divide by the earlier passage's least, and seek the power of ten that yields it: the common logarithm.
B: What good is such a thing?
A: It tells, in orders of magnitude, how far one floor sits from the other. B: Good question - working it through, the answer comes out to 0.44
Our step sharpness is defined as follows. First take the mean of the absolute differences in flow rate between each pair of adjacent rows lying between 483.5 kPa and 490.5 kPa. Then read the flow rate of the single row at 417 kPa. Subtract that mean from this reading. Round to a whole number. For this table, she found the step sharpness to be 249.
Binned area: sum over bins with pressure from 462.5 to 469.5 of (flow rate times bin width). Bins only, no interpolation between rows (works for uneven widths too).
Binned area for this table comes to 1226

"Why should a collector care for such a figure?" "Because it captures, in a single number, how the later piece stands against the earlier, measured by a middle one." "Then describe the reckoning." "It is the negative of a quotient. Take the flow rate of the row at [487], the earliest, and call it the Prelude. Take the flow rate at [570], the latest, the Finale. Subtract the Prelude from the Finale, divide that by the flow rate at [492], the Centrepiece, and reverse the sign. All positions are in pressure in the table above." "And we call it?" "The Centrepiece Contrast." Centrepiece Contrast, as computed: 0.20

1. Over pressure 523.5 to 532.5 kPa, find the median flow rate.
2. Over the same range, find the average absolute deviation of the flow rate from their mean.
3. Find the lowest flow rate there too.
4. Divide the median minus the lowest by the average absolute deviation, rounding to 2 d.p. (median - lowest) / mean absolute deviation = 1.10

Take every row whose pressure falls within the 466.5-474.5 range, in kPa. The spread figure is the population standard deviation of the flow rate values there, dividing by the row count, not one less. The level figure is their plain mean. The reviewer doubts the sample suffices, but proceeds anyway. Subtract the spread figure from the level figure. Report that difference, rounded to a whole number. 166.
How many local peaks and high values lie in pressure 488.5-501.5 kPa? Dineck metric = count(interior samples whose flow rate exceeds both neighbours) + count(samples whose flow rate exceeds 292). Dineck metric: 4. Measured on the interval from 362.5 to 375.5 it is 18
